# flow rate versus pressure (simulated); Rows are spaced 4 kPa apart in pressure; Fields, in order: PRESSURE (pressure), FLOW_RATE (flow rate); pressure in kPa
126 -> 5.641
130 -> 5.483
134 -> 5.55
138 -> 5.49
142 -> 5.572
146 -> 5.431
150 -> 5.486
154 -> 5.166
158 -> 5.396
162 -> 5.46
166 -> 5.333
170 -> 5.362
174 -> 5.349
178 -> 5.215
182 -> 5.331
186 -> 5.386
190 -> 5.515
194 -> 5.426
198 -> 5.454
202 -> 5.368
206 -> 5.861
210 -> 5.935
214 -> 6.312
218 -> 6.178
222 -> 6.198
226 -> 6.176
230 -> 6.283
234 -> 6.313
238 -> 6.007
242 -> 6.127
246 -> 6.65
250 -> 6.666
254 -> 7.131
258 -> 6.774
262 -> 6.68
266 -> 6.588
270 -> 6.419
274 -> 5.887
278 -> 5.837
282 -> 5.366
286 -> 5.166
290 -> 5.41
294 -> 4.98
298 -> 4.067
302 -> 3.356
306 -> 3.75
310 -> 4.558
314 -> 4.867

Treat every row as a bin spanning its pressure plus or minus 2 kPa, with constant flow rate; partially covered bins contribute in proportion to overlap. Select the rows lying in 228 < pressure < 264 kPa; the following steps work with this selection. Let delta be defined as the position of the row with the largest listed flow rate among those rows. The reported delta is 254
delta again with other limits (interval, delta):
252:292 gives 254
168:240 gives 234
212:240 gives 234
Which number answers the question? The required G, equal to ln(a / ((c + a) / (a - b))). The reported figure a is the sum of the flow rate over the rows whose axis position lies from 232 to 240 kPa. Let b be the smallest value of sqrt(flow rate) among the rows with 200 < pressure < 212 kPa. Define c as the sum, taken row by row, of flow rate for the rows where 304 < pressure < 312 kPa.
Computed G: 1.8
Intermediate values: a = 12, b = 2.32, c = 8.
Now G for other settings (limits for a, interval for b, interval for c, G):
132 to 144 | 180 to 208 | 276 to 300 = 1.6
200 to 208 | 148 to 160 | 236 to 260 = 0.7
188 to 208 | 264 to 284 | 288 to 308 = 2.7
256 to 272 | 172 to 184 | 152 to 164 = 2.7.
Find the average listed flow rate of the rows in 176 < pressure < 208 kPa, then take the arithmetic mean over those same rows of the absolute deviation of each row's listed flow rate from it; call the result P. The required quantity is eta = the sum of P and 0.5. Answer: 0.62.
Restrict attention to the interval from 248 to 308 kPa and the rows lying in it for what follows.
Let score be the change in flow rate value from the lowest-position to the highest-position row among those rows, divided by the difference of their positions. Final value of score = -0.052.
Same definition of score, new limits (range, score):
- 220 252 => 0.017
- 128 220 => 0.008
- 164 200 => 0.004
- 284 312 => -0.025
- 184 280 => 0.005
